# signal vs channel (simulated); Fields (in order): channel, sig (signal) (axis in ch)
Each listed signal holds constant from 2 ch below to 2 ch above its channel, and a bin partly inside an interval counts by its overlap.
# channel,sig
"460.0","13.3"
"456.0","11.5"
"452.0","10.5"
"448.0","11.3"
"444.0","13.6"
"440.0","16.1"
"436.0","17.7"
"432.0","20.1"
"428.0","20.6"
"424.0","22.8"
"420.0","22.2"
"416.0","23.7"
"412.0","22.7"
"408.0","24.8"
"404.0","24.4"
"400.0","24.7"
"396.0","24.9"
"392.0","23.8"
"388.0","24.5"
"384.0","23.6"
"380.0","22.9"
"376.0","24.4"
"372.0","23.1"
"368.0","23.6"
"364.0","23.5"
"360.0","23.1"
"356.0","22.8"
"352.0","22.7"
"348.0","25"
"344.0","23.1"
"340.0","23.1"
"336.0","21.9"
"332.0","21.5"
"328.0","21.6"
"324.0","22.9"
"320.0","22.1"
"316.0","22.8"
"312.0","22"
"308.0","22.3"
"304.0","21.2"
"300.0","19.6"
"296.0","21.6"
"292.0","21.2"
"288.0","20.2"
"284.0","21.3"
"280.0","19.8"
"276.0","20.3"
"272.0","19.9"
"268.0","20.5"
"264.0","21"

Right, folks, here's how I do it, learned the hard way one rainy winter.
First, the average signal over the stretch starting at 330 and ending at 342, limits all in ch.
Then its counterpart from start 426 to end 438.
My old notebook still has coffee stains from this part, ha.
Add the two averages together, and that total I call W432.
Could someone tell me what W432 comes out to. 41.6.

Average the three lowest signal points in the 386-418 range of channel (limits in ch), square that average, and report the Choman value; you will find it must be 548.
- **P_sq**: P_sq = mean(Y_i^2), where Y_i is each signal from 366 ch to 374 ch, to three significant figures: 545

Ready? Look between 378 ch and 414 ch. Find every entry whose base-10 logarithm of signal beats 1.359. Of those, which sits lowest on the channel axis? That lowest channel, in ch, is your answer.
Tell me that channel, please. 380.0 ch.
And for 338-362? 340.0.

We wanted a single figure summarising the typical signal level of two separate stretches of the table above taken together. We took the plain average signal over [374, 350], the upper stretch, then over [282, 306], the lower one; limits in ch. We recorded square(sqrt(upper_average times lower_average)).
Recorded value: 482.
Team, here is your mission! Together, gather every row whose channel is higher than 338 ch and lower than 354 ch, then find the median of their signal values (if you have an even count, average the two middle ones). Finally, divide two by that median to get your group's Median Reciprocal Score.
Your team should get 0.087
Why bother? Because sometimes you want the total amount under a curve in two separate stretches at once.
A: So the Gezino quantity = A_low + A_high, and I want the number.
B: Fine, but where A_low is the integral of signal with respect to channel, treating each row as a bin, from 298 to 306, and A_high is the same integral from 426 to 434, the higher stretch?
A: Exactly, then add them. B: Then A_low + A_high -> 326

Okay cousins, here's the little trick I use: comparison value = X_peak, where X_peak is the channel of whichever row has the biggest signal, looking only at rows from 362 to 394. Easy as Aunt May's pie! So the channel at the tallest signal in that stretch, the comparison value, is 388.0 ch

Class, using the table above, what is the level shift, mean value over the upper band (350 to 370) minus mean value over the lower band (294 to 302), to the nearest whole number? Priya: 3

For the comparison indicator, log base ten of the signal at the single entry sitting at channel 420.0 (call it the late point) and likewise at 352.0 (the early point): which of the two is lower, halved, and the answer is 0.673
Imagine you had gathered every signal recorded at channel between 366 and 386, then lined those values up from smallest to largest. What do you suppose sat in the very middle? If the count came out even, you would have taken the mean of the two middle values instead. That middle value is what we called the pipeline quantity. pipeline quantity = 24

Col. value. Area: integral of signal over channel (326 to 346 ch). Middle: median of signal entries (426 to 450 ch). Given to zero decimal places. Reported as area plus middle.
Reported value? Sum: 462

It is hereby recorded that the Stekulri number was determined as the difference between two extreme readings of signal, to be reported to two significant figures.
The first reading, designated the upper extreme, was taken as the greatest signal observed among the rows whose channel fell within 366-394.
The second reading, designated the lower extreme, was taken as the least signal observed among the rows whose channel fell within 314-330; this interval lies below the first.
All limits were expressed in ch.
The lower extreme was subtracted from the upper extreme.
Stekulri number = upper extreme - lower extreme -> 2.9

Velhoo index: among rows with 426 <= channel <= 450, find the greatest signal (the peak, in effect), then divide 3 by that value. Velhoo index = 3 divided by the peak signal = 0.146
